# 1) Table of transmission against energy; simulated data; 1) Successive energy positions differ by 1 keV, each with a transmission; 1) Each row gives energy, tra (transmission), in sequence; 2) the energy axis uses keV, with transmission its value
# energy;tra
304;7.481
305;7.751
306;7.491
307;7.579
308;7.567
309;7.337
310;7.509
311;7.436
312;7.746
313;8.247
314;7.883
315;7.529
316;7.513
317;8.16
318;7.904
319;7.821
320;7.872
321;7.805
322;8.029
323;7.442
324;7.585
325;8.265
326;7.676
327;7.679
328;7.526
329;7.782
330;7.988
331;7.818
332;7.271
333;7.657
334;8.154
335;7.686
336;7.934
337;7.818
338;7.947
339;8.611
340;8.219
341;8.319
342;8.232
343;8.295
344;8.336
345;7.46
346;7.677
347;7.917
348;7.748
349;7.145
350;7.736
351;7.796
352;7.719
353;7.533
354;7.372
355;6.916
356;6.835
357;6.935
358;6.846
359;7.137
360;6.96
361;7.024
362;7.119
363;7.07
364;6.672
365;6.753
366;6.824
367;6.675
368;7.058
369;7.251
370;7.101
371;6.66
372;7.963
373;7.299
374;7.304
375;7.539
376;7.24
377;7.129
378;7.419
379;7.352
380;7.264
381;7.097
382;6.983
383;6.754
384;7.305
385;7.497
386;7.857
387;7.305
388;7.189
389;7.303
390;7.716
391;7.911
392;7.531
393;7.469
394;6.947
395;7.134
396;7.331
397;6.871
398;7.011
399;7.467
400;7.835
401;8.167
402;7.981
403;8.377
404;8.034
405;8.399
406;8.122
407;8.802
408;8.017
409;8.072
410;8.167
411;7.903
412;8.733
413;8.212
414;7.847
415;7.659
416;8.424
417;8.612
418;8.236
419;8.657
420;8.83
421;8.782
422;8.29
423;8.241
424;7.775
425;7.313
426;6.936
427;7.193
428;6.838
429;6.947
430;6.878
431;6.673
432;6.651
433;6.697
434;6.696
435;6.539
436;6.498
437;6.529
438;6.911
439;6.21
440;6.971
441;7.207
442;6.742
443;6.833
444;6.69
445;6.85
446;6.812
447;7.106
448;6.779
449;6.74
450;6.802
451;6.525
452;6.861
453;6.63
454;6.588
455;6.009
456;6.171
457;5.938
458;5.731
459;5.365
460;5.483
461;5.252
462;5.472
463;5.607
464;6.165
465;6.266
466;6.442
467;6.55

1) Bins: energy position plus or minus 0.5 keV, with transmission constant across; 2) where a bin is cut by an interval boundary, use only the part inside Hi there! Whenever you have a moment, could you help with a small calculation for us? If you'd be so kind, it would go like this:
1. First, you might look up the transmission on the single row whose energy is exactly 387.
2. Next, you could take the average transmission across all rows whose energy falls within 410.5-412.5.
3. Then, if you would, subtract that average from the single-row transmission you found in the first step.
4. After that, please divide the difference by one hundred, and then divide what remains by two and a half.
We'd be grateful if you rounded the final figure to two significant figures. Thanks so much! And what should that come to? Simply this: -0.0041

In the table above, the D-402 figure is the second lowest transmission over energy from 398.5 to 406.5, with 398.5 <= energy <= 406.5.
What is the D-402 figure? 7.835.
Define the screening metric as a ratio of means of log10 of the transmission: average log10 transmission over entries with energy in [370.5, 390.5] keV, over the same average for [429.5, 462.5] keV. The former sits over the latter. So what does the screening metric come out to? 1.07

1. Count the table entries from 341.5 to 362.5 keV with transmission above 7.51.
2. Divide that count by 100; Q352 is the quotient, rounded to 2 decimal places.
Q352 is 0.10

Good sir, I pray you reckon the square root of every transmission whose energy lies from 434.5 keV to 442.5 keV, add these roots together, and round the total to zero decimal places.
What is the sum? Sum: 21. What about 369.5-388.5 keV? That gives 51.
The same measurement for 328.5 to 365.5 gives 102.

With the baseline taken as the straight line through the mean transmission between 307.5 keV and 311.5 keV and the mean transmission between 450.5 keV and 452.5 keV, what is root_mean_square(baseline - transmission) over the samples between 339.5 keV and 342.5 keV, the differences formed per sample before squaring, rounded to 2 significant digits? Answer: 0.97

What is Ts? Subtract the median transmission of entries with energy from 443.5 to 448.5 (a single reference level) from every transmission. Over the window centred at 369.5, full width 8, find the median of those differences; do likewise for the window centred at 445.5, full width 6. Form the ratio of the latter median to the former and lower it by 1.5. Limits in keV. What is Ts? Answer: -1.5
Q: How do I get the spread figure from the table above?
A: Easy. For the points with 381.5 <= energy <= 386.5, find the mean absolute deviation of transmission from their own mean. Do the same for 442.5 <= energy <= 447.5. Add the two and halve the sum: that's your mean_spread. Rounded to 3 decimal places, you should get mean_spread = 0.214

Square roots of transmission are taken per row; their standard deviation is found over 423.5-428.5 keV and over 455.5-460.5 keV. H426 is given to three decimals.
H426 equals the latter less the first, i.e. 0.000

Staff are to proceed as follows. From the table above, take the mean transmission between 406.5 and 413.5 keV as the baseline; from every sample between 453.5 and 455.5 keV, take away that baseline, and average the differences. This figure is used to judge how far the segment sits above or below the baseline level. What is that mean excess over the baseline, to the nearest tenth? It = -2.0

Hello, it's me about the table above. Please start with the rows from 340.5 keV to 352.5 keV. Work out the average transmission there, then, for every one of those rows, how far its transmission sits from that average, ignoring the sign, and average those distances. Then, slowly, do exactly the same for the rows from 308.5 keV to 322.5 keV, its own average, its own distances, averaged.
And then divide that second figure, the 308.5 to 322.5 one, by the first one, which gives 0.75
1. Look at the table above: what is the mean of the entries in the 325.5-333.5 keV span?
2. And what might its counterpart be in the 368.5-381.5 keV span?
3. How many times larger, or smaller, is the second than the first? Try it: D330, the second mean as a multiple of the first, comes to 0.95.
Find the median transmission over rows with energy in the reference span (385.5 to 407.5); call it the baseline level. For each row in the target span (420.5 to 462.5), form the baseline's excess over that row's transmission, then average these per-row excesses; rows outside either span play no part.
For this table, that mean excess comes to 0.9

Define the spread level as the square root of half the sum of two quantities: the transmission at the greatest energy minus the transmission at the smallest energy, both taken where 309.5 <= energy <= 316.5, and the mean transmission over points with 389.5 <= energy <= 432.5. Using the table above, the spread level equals 1.97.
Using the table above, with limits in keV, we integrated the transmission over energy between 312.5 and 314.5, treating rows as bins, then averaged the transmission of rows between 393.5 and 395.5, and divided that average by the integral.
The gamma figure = 0.44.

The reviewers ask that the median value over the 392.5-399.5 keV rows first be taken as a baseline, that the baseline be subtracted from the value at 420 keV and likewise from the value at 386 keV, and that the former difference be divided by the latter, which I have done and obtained 2.3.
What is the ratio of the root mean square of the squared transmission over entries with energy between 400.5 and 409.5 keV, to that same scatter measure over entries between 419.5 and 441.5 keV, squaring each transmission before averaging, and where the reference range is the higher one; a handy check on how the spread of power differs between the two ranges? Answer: 1.28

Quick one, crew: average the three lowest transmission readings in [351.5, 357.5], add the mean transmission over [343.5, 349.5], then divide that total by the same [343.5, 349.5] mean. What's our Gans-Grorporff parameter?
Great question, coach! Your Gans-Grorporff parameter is 1.89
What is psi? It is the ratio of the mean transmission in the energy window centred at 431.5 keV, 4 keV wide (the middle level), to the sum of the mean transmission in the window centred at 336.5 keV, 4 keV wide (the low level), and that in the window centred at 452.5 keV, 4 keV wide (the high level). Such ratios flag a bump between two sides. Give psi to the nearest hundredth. 0.46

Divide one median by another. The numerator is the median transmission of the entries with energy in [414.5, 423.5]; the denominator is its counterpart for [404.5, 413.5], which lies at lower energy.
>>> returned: 1.03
